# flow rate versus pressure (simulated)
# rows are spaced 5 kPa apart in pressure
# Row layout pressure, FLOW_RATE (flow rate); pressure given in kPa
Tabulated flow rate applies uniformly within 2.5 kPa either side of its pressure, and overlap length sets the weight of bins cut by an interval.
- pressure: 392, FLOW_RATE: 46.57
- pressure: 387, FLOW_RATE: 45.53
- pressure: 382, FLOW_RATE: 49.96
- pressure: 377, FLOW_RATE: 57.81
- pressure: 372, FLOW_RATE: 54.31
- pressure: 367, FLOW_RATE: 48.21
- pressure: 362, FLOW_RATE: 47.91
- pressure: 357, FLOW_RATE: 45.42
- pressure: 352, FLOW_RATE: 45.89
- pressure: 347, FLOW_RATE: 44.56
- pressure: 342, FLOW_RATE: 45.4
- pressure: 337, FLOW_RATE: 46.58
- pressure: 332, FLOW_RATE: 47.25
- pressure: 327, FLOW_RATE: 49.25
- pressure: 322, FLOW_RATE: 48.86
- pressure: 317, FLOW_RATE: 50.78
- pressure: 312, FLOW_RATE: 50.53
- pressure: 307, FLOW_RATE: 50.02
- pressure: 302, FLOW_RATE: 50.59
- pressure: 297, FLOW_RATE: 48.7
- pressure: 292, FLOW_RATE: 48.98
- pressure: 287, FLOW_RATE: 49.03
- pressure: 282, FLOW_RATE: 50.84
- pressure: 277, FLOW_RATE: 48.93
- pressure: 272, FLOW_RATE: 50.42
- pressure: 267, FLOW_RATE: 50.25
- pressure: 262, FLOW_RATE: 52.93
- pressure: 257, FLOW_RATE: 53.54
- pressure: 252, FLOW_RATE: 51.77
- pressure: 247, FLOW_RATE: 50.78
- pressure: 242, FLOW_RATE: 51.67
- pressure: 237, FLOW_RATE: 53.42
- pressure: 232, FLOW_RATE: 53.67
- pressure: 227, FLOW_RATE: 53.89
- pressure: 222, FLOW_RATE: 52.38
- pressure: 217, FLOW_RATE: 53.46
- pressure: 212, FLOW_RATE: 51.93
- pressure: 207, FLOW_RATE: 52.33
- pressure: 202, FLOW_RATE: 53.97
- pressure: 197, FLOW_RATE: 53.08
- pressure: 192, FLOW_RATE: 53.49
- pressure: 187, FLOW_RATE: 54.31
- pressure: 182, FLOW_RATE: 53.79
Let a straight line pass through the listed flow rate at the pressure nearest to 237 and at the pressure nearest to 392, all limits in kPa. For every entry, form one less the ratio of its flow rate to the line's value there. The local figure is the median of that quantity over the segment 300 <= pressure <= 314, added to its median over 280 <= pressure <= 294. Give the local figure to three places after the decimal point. 0.039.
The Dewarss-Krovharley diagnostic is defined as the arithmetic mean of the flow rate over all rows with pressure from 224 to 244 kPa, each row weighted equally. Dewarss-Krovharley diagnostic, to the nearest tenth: 53.2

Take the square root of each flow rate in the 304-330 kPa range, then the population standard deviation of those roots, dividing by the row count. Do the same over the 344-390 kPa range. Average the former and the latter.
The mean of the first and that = 0.175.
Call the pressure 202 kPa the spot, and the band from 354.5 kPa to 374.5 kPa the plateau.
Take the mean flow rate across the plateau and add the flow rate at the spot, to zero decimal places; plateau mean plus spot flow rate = 103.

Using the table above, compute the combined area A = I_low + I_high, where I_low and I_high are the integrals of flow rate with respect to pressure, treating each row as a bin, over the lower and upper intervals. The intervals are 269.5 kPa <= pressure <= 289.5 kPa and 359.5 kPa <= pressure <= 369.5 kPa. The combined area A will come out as 1477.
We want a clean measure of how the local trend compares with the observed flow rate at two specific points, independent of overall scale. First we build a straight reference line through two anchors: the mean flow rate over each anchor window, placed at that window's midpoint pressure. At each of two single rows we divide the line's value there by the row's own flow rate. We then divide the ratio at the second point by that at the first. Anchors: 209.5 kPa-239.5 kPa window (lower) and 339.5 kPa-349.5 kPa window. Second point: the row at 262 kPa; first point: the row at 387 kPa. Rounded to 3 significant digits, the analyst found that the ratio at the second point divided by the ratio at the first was 1.03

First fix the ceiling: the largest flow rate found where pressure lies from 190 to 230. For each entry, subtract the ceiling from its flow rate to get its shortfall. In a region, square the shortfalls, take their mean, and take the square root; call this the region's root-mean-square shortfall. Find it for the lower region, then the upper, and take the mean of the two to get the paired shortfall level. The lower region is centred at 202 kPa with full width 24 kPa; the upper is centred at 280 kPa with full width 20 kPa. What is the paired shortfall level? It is 2.8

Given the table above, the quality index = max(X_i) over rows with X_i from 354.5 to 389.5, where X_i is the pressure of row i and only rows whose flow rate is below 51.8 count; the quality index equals 387 kPa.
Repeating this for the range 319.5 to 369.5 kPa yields 367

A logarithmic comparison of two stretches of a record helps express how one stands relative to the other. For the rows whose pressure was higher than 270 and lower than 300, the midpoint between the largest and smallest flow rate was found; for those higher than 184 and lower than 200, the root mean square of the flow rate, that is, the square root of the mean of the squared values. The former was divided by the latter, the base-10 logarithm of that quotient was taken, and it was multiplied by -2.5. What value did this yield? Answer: 0.08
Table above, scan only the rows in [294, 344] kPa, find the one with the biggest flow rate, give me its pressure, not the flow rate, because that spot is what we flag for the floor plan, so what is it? 317 kPa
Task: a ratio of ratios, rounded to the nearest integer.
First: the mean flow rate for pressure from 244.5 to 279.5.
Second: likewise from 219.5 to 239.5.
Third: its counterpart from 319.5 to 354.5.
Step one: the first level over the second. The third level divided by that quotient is 49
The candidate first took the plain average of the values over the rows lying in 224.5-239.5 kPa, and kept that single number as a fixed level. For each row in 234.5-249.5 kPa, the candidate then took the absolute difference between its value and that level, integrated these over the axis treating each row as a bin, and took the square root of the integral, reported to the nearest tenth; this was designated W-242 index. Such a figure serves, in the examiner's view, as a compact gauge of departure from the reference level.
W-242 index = 5.1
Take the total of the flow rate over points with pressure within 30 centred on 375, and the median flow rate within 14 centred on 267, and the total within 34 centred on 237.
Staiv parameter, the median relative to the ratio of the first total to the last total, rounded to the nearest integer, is 61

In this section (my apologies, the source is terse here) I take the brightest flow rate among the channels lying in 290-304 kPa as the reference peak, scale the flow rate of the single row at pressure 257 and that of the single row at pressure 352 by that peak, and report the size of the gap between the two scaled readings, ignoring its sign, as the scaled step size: 0.15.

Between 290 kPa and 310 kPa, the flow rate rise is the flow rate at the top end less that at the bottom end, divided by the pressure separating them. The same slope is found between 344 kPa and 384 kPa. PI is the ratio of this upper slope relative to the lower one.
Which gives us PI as 2.2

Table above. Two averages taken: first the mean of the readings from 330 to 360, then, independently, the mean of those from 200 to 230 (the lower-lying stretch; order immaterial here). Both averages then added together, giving 98.8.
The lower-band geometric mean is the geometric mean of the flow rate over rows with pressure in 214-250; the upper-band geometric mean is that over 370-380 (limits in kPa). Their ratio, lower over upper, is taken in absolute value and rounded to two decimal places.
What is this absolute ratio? 0.94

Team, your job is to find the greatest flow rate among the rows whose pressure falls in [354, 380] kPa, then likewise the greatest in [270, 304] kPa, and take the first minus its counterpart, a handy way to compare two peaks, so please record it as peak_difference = 7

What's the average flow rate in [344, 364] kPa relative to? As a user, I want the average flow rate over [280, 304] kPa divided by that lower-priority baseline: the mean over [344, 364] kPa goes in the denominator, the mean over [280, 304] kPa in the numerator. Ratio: 1.08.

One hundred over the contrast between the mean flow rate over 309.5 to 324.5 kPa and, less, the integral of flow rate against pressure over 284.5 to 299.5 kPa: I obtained -0.146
